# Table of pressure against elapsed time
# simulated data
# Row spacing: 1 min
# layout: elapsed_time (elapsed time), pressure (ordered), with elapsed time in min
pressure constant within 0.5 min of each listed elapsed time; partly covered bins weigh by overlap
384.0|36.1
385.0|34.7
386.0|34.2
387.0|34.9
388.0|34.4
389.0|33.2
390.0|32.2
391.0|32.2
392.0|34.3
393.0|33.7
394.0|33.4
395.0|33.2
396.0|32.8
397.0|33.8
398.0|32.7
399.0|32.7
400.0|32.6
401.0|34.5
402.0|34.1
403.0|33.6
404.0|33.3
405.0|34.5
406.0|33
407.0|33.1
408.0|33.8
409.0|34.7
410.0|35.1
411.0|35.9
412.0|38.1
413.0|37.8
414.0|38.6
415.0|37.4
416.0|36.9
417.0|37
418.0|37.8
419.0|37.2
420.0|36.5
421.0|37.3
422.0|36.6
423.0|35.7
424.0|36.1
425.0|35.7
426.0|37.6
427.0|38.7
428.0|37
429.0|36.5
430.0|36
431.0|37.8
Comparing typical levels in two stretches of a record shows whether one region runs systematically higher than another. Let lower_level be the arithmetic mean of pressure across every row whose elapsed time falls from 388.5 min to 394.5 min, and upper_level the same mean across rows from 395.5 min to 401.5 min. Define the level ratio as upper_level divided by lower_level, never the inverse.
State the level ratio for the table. 1.00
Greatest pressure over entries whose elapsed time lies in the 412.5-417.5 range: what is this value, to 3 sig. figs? 38.6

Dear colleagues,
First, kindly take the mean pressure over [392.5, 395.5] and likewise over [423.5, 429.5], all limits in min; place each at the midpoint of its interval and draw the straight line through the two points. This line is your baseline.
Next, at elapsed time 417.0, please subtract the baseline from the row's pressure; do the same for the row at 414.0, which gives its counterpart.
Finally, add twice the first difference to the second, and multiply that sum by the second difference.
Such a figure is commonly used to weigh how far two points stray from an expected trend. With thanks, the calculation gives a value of 15.6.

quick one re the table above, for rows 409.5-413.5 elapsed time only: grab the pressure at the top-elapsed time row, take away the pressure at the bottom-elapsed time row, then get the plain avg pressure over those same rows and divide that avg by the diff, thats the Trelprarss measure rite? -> 14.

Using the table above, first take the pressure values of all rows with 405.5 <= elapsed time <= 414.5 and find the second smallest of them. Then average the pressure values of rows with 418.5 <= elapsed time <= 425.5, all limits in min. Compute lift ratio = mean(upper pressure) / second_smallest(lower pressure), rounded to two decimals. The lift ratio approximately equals 1.10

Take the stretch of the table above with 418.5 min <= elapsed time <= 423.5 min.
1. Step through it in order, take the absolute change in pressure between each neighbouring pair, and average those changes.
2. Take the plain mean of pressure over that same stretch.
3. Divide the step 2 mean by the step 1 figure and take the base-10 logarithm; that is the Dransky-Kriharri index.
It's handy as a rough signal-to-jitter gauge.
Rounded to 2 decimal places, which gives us 1.67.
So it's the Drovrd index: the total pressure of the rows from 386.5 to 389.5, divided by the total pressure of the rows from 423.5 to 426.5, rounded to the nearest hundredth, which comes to 0.94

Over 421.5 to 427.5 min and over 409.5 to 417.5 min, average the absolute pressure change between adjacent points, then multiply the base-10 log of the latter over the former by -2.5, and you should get 0.12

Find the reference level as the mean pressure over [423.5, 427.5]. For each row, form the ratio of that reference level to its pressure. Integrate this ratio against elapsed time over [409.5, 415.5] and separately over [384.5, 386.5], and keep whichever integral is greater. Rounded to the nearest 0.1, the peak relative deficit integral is 6.0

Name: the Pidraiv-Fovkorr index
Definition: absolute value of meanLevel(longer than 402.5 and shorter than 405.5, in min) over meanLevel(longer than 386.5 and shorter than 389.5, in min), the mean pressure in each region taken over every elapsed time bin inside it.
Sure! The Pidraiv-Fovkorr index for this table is 0.99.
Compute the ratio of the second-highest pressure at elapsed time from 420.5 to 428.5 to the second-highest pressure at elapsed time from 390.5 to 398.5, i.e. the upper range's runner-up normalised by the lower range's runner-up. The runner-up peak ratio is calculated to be 1.11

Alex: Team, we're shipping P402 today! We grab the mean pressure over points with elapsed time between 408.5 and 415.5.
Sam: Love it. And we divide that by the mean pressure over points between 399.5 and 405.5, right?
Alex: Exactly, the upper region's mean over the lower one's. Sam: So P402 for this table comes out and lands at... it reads 1.09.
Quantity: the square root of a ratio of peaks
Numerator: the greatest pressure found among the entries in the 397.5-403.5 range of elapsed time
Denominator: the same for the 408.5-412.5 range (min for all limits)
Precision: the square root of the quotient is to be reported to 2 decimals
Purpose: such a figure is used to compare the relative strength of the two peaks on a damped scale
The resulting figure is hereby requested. 0.95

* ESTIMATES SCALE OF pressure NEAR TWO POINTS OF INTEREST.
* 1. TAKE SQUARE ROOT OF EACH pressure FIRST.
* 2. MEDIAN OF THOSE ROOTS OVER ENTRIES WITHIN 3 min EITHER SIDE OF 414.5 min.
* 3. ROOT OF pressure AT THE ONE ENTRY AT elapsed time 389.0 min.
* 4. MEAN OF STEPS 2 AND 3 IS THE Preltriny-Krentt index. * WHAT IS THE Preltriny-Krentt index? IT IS 5.95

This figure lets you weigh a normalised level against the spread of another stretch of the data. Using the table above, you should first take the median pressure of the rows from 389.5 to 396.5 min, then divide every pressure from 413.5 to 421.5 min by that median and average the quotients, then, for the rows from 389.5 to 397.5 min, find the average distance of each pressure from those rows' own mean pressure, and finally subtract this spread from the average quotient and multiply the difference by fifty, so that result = 26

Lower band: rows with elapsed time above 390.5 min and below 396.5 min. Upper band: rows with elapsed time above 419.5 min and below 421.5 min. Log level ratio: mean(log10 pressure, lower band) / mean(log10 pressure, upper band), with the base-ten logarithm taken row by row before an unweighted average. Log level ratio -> 0.97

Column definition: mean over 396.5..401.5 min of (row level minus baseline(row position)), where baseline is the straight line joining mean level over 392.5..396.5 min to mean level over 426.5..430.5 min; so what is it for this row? -0.51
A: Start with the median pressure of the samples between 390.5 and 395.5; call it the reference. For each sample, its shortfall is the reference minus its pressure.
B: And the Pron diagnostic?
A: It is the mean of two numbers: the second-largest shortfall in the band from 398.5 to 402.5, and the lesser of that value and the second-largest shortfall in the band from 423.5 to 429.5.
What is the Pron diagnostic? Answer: -1.0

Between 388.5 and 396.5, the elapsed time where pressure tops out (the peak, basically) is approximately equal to 392.0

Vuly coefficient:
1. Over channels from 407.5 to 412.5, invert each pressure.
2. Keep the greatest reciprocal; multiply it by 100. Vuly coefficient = 2.96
